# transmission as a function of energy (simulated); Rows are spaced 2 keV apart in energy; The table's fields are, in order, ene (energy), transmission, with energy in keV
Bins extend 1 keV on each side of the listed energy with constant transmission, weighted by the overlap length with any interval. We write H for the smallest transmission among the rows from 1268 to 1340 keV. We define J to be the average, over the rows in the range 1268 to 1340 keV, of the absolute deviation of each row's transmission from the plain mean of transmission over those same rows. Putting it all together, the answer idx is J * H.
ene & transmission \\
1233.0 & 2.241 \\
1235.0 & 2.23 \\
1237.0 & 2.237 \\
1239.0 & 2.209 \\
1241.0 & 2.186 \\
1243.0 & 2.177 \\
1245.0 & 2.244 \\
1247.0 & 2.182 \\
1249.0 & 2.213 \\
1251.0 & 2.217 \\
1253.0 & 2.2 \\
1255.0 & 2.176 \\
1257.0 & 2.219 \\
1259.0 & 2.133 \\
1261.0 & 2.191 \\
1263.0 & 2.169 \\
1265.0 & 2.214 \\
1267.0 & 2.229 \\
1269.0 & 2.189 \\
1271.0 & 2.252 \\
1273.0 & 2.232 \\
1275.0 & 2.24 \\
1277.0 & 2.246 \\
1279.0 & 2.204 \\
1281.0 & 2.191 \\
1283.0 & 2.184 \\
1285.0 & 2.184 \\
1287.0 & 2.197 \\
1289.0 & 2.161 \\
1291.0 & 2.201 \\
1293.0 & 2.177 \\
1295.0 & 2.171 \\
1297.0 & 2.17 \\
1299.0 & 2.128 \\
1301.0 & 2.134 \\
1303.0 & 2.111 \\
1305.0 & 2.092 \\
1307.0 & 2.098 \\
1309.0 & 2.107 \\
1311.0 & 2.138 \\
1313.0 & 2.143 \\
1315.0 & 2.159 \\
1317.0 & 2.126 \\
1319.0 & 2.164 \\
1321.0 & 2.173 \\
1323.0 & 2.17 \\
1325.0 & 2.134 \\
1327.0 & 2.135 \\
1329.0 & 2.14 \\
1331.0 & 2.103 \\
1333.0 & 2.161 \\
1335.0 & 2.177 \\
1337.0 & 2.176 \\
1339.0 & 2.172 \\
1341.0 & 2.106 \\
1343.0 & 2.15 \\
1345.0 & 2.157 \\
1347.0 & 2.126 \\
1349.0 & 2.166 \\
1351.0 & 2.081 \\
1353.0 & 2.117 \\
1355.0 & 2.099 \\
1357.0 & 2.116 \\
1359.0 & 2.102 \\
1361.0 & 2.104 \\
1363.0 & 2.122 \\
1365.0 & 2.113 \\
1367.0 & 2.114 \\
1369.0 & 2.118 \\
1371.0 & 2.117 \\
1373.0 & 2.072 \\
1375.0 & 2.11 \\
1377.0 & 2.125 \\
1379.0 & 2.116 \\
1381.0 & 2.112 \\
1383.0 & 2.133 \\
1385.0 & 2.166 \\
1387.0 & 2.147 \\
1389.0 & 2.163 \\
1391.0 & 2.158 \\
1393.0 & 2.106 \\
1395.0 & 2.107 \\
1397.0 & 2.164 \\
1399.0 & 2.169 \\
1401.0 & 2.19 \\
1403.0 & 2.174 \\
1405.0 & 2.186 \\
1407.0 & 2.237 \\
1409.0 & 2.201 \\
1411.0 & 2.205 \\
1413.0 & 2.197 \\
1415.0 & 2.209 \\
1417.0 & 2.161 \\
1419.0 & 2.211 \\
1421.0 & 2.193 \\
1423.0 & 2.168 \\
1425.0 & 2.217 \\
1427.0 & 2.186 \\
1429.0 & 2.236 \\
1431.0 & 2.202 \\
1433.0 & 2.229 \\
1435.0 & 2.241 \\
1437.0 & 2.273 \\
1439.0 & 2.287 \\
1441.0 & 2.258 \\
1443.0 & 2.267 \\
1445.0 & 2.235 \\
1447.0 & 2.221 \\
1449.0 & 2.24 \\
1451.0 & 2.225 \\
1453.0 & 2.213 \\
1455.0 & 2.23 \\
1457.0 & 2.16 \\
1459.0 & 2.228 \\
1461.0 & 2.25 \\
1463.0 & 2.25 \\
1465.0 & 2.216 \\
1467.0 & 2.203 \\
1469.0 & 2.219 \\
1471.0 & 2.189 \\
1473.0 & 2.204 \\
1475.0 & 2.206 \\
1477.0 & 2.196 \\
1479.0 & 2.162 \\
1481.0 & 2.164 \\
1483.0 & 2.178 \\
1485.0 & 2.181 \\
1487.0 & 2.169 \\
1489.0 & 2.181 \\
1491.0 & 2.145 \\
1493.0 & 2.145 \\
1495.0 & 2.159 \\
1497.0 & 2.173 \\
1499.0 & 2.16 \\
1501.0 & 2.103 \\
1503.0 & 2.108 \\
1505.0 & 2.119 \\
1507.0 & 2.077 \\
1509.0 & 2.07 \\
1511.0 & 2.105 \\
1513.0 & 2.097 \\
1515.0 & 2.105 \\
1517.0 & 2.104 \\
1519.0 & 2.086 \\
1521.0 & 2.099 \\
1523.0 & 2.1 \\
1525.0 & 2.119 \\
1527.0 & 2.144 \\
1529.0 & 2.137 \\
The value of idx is 0.07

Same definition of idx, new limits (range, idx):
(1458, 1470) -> 0.03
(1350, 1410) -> 0.07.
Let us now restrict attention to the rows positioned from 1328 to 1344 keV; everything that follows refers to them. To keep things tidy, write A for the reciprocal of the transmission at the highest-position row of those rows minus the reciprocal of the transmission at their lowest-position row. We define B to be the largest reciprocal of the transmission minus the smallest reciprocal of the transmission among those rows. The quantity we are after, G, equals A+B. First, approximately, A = -0.002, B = 0.016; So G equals 0.014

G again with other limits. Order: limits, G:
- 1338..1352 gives 0.040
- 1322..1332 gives 0.029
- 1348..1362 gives 0.032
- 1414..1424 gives 0.019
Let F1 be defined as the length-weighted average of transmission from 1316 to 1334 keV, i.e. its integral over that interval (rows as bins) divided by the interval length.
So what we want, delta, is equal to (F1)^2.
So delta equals 4.60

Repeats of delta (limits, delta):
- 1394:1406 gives 4.69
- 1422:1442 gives 4.97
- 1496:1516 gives 4.46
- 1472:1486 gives 4.77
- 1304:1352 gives 4.58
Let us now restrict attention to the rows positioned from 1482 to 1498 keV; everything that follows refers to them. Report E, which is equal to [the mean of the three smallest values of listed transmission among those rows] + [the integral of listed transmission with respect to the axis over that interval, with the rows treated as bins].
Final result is 37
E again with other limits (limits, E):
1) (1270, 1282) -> 29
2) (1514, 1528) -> 32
